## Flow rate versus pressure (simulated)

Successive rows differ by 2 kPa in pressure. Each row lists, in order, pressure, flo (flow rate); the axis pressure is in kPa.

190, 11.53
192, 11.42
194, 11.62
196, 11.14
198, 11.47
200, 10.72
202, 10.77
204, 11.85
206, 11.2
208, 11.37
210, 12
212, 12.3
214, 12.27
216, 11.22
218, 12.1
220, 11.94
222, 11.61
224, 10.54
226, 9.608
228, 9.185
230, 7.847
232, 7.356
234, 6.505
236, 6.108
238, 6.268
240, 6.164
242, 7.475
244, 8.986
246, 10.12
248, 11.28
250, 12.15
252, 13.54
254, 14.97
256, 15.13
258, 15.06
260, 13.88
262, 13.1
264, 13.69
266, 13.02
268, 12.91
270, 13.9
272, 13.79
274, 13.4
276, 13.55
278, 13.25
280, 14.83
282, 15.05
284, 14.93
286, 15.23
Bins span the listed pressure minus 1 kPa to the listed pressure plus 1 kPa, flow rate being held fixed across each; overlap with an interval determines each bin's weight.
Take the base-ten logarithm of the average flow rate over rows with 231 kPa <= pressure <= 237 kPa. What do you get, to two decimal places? 0.82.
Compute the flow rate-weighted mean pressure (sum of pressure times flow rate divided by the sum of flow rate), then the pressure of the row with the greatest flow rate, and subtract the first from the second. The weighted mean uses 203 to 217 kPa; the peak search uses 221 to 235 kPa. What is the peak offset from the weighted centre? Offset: 12.0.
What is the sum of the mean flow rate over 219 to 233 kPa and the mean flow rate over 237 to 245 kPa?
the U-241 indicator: 16.9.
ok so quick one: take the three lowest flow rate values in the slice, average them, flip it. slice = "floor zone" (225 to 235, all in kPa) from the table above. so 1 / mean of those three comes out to 0.14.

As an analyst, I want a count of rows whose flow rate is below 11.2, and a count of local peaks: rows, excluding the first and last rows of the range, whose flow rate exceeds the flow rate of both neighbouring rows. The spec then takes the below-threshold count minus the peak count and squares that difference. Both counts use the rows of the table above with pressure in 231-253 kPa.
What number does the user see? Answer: 49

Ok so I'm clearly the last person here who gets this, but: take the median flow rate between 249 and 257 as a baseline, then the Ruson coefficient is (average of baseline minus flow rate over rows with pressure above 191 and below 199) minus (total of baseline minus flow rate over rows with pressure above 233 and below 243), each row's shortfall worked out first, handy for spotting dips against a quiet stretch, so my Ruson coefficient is -36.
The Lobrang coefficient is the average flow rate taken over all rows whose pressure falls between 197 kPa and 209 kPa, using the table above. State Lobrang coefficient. 11.2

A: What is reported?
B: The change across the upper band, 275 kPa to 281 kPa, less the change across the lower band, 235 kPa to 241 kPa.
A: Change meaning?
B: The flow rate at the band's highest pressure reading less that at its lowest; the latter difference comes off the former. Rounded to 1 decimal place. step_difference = 1.2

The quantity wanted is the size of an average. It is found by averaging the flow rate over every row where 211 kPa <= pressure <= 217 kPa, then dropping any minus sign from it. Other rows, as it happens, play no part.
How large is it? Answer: 11.9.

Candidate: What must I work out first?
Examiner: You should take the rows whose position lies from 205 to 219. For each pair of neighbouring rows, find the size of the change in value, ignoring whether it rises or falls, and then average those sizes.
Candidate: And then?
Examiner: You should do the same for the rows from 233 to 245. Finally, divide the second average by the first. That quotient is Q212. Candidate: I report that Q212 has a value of 1.4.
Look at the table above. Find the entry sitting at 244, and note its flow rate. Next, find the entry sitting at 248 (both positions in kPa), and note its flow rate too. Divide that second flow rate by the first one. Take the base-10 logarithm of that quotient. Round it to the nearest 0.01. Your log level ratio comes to 0.10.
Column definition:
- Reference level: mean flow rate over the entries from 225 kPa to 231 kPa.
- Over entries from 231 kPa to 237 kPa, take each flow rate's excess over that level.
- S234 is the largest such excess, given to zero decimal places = -2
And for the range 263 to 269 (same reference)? 5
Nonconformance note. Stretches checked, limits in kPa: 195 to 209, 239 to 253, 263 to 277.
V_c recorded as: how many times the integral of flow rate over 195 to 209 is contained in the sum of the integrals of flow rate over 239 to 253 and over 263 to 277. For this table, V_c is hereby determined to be 2.09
